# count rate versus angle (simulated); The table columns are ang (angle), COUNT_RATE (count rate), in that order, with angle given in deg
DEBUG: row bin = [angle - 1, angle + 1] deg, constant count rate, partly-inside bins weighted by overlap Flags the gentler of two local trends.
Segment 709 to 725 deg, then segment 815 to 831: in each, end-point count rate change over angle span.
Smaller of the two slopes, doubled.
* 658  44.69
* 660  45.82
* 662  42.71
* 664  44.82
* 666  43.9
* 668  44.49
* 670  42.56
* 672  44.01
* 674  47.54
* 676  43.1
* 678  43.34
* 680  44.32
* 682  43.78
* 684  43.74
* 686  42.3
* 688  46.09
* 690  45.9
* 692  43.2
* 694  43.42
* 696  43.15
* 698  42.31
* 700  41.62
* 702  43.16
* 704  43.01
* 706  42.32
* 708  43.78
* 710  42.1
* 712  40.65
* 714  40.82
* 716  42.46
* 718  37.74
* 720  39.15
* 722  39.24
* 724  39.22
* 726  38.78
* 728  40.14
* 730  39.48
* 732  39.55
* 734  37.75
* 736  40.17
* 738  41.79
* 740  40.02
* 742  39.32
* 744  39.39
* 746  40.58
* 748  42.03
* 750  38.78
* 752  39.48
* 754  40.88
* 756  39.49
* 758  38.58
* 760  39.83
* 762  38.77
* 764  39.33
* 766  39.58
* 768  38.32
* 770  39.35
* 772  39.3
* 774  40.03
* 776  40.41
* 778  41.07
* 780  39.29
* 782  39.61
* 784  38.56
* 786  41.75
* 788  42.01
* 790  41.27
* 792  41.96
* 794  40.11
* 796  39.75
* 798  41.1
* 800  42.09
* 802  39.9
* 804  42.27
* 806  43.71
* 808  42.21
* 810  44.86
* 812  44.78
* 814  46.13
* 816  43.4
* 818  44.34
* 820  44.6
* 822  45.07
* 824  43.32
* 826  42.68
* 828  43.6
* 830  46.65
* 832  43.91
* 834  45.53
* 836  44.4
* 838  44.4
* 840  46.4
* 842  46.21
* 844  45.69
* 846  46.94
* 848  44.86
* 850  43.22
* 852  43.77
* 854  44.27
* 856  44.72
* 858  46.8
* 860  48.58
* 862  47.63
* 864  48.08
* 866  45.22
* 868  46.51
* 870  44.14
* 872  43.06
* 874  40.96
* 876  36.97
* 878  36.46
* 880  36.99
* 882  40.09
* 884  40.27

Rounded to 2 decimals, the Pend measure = -0.41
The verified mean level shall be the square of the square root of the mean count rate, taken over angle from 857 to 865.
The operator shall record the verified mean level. 47.8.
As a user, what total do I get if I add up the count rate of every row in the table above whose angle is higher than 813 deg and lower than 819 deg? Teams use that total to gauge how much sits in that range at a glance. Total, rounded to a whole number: 134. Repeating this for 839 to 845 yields 138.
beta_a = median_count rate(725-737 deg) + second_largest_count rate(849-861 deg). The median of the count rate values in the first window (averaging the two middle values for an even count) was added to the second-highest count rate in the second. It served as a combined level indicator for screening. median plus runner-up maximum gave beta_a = 86.3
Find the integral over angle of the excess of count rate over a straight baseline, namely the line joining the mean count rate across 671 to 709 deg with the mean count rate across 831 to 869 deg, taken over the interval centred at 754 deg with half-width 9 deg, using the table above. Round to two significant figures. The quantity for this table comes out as -84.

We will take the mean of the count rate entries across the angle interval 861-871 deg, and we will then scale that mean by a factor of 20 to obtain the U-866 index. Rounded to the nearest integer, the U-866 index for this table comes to 926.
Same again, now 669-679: 882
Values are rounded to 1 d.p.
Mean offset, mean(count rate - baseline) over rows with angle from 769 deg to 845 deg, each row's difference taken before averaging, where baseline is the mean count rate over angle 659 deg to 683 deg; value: -1.5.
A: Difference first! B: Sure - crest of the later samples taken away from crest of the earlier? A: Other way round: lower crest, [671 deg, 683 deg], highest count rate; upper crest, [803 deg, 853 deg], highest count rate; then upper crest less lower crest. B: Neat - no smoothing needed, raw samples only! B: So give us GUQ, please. -1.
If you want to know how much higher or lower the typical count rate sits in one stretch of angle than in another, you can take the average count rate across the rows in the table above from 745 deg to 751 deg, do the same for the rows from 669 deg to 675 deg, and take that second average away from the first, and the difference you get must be -4.2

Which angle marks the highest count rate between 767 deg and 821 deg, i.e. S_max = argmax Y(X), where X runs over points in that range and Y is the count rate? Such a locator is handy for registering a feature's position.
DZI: 814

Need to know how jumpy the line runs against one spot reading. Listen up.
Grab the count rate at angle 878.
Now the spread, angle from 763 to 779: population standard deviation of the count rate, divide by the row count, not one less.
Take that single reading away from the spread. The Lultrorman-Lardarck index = -36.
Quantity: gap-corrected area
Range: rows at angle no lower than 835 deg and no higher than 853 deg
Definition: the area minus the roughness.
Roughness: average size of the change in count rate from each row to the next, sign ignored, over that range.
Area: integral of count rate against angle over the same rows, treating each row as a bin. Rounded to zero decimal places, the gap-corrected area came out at 811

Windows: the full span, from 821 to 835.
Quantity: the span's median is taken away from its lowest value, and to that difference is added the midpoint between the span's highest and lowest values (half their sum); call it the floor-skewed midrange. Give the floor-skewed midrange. 43.4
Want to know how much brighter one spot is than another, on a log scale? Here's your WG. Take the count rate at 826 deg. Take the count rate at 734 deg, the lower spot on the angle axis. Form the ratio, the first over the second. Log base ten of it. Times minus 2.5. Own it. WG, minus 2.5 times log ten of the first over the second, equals -0.13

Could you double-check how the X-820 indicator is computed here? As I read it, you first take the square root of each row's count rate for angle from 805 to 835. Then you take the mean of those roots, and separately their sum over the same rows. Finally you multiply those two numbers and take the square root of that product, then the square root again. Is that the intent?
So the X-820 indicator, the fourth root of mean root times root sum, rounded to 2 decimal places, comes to 5.08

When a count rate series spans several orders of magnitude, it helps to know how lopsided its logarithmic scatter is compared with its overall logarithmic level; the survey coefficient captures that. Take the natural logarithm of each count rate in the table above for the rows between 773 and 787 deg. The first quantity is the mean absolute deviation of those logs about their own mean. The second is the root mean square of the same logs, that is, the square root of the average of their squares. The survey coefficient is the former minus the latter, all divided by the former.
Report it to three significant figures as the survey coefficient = -177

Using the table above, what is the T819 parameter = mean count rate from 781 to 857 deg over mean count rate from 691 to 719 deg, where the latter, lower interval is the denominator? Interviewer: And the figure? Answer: 1.03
